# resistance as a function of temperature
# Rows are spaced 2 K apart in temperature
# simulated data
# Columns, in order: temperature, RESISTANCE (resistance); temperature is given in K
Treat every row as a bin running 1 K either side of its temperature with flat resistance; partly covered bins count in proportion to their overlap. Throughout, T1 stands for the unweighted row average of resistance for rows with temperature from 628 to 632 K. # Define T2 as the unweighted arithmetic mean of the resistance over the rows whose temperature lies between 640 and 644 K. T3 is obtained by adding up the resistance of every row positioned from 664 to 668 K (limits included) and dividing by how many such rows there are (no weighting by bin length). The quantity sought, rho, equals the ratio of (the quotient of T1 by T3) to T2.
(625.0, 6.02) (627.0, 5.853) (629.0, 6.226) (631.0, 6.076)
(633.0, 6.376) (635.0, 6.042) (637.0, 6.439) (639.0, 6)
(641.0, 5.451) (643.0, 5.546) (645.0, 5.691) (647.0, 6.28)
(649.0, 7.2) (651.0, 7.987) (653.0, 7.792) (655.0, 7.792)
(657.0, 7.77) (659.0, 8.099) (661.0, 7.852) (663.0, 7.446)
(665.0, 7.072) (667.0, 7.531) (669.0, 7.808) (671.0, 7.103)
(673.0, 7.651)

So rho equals 0.153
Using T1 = 6.15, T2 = 5.5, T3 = 7.3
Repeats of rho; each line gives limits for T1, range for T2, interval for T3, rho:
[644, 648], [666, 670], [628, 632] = 0.127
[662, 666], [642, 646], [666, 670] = 0.168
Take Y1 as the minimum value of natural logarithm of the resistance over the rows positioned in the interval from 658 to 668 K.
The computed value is 1.96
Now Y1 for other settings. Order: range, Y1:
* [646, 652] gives 1.84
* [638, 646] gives 1.70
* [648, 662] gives 1.97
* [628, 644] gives 1.70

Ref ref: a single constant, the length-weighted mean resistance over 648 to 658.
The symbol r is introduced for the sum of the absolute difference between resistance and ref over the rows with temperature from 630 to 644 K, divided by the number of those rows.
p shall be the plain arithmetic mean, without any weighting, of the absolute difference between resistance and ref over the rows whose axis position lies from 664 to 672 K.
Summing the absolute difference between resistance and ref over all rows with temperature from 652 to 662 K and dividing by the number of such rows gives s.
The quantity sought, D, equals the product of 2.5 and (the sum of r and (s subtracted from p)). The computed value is 4.9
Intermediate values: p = 0.4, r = 1.7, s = 0.15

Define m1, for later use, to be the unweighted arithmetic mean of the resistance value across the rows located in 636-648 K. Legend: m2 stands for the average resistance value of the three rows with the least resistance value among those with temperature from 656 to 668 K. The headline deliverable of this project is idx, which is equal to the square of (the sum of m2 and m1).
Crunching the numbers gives 176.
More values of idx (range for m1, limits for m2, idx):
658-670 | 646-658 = 217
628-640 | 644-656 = 158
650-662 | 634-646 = 181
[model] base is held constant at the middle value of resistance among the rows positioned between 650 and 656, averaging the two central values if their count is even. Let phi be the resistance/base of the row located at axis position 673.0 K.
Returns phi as 0.98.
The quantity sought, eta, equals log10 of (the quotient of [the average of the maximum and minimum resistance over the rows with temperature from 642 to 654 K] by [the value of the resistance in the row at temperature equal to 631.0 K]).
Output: 0.05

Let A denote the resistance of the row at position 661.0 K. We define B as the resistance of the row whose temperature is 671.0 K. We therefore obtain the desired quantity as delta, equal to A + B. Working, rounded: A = 7.852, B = 7.103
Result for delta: 15.0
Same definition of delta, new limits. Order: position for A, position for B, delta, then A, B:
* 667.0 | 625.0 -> 13.6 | 7.531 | 6.02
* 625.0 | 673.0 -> 13.7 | 6.02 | 7.651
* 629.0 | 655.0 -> 14.0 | 6.226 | 7.792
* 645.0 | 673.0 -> 13.3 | 5.691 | 7.651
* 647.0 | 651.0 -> 14.3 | 6.28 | 7.987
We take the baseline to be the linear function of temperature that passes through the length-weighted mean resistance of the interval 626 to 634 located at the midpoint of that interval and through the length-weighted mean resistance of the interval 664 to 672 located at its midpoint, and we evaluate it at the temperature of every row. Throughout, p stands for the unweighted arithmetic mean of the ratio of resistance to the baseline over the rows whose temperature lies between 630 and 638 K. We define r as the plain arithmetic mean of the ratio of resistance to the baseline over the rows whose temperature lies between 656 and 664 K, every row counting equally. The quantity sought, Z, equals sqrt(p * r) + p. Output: 2.04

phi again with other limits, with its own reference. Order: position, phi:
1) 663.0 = 0.96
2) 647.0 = 0.81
